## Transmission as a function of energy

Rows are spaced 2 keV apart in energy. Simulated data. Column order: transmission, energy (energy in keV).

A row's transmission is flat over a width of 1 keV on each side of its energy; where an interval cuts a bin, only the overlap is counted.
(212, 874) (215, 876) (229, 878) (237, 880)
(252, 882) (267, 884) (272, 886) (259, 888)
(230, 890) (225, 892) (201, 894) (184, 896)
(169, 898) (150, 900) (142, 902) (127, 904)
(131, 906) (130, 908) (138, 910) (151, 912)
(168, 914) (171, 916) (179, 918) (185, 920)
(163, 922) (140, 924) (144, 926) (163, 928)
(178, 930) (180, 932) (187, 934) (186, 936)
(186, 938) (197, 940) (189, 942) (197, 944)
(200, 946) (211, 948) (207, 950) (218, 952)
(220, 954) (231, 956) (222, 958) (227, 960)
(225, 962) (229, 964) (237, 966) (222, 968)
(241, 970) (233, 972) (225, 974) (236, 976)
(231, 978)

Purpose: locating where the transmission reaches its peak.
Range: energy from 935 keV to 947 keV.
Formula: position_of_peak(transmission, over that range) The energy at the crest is 946 keV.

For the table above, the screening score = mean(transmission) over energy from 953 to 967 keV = 227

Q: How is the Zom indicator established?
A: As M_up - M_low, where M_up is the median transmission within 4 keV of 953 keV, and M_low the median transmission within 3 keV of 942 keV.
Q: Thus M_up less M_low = 22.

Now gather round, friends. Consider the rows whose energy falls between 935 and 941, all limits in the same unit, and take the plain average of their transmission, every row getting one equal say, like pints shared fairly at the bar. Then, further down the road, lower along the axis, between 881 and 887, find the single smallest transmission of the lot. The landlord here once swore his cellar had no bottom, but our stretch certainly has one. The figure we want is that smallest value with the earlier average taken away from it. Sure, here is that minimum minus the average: 62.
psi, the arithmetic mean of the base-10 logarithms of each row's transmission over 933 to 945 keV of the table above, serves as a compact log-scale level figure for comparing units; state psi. 2.28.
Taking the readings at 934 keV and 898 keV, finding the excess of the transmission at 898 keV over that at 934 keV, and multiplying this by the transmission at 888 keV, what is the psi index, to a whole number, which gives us -4662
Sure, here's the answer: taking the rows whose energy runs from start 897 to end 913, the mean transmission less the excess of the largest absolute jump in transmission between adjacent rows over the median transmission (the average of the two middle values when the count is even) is 263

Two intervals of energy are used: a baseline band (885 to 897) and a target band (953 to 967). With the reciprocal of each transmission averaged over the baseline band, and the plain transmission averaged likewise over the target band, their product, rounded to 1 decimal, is 1.0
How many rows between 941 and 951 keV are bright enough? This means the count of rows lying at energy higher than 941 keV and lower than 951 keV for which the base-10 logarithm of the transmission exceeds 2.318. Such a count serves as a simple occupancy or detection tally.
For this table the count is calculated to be 1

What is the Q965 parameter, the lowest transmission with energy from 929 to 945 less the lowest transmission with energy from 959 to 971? -44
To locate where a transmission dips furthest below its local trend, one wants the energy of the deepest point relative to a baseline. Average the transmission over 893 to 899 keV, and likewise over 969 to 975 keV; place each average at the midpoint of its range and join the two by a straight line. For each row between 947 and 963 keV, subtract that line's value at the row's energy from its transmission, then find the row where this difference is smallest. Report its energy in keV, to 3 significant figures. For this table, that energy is 950 keV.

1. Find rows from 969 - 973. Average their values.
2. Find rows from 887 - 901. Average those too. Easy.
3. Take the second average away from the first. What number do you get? 34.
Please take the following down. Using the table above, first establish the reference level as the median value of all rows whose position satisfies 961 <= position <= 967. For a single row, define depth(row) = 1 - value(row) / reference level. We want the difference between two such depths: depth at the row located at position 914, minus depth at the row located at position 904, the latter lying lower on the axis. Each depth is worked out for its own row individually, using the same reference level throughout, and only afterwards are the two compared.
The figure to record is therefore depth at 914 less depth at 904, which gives -0.18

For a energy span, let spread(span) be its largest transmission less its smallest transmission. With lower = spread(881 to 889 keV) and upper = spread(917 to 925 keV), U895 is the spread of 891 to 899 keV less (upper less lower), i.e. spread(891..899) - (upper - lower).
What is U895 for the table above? 31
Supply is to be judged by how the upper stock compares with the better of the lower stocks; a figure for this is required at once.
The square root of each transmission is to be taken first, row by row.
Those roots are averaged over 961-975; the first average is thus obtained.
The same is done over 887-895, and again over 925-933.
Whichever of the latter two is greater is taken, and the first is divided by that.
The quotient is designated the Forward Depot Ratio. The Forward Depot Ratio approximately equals 1.00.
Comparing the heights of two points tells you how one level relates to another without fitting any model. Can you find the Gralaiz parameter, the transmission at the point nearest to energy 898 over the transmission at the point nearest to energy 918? 0.9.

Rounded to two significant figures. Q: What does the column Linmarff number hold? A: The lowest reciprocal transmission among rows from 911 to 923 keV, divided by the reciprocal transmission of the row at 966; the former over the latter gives 1.3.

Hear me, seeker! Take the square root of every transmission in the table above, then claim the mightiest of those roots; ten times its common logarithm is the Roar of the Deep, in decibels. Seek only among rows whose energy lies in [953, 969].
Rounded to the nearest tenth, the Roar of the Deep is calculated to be 11.9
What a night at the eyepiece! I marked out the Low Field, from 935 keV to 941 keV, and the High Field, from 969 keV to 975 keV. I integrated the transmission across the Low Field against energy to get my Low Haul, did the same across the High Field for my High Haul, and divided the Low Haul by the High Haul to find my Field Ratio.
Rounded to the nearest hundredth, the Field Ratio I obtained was 0.81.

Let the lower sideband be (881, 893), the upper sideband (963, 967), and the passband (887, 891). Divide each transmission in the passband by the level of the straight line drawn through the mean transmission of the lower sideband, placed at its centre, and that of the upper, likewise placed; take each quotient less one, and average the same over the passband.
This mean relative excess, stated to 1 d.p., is 0.0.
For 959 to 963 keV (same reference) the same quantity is 0.0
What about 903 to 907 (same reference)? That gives -0.5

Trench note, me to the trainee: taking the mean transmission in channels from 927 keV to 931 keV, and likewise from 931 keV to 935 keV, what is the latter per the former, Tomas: 1.08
